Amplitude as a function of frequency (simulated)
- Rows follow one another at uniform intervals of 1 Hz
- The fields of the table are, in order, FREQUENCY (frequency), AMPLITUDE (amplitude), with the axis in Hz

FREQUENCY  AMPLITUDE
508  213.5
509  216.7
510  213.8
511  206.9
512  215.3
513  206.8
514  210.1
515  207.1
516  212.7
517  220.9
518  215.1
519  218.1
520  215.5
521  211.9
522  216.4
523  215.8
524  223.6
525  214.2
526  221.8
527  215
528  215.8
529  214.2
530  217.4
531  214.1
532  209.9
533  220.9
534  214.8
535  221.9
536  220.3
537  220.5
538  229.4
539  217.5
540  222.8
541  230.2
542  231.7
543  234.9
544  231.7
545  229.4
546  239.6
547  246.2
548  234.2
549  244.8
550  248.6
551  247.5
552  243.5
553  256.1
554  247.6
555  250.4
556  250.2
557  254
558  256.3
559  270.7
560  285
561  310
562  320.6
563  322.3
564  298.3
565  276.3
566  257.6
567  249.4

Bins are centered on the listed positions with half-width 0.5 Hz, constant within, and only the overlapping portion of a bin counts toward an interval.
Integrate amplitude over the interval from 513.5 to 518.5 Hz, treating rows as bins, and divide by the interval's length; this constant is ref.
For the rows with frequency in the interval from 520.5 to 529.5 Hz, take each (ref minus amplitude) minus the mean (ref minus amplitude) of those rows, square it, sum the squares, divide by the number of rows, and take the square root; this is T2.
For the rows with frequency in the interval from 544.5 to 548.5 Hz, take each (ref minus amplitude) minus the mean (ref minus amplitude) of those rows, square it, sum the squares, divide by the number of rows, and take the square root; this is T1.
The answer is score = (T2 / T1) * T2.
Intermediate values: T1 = 6.3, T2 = 4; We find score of 2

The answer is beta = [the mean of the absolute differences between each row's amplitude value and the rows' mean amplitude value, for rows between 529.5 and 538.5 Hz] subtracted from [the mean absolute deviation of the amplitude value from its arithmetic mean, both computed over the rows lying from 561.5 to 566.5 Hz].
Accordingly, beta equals 18.2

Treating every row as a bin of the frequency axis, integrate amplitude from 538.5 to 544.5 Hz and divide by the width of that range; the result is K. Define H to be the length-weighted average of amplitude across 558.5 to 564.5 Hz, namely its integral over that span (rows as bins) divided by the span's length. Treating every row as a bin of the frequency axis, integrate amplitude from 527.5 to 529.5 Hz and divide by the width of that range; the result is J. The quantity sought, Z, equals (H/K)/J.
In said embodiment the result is 0.0061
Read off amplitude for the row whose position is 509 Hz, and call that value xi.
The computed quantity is 216.7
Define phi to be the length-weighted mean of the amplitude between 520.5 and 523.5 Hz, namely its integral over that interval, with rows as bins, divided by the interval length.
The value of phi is 215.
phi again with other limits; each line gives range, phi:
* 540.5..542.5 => 231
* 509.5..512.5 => 212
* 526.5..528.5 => 215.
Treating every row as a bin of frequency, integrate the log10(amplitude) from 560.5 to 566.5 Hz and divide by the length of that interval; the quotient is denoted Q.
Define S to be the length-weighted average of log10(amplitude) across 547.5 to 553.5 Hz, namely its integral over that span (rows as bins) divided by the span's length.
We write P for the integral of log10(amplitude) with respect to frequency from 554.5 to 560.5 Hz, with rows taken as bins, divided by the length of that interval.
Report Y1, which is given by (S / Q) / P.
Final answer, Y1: 0.400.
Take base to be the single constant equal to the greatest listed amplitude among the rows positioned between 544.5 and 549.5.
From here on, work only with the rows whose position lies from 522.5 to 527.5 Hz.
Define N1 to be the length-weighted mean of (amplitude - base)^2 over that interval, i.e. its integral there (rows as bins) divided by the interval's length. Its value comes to 806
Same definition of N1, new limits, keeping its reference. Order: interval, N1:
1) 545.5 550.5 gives 39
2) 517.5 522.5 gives 953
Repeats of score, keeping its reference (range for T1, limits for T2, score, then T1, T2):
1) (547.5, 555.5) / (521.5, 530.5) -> 2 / 5.9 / 3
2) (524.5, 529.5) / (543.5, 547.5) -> 15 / 2.9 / 7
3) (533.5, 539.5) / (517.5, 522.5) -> 1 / 4.5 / 2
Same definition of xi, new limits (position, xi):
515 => 207.1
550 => 248.6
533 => 220.9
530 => 217.4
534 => 214.8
